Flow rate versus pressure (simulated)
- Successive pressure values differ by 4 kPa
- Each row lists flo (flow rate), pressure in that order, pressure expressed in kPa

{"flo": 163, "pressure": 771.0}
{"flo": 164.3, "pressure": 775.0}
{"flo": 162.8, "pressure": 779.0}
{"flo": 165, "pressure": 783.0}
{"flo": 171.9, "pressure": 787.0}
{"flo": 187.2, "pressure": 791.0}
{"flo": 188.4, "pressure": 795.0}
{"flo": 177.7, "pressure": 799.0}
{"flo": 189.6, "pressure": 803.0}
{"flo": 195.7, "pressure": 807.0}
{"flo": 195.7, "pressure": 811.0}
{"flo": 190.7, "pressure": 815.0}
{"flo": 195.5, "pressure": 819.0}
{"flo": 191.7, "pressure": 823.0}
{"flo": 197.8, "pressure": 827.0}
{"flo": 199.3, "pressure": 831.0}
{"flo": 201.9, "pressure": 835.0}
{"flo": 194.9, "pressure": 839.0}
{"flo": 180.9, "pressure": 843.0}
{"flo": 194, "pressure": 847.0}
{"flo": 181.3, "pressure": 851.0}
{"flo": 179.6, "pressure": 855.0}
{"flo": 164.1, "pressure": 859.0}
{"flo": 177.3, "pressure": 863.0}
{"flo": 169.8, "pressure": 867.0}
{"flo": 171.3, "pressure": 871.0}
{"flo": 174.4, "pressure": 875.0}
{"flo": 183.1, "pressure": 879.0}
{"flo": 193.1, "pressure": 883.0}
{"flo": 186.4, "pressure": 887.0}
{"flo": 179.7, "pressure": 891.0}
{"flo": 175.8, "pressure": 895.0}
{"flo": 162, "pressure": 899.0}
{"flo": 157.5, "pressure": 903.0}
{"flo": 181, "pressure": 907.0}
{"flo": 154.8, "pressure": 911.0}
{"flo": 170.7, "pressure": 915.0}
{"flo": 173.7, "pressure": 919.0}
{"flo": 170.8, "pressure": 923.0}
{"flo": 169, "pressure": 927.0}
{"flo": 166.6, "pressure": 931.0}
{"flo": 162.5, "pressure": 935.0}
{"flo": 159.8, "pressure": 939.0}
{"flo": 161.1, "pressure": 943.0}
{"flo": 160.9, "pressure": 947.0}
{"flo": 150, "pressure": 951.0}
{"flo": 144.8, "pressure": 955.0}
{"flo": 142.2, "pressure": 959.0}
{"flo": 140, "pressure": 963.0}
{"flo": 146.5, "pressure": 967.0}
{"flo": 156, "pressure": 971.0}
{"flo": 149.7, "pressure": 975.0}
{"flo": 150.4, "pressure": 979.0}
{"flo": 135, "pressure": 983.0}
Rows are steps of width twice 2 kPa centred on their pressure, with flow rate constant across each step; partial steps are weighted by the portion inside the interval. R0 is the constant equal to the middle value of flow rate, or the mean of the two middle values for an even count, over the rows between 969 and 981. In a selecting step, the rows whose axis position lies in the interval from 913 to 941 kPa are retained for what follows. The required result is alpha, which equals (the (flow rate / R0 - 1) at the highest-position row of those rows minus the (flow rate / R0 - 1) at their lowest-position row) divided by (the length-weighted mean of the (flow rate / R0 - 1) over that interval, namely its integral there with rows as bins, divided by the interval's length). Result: -0.6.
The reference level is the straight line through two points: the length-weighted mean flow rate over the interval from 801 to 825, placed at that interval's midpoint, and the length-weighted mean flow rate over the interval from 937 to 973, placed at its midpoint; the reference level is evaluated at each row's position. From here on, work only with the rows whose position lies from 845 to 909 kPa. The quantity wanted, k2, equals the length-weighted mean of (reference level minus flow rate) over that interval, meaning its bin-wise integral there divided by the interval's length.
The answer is -2.6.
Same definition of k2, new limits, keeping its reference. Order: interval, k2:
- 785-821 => 8.1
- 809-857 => -4.7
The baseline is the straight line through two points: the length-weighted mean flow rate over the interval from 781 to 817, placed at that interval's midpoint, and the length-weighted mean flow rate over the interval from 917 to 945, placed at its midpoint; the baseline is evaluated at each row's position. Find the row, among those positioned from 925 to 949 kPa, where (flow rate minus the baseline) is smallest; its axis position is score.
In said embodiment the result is 939.0 kPa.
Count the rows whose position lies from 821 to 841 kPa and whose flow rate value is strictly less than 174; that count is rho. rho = 0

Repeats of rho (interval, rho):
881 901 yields 1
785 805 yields 1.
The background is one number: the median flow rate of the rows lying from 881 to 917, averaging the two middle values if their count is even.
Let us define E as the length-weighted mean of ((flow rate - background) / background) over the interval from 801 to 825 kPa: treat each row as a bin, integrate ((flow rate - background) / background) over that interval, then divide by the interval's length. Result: 0.099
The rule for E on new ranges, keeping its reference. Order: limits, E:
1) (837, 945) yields -0.011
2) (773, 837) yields 0.058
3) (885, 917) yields -0.027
